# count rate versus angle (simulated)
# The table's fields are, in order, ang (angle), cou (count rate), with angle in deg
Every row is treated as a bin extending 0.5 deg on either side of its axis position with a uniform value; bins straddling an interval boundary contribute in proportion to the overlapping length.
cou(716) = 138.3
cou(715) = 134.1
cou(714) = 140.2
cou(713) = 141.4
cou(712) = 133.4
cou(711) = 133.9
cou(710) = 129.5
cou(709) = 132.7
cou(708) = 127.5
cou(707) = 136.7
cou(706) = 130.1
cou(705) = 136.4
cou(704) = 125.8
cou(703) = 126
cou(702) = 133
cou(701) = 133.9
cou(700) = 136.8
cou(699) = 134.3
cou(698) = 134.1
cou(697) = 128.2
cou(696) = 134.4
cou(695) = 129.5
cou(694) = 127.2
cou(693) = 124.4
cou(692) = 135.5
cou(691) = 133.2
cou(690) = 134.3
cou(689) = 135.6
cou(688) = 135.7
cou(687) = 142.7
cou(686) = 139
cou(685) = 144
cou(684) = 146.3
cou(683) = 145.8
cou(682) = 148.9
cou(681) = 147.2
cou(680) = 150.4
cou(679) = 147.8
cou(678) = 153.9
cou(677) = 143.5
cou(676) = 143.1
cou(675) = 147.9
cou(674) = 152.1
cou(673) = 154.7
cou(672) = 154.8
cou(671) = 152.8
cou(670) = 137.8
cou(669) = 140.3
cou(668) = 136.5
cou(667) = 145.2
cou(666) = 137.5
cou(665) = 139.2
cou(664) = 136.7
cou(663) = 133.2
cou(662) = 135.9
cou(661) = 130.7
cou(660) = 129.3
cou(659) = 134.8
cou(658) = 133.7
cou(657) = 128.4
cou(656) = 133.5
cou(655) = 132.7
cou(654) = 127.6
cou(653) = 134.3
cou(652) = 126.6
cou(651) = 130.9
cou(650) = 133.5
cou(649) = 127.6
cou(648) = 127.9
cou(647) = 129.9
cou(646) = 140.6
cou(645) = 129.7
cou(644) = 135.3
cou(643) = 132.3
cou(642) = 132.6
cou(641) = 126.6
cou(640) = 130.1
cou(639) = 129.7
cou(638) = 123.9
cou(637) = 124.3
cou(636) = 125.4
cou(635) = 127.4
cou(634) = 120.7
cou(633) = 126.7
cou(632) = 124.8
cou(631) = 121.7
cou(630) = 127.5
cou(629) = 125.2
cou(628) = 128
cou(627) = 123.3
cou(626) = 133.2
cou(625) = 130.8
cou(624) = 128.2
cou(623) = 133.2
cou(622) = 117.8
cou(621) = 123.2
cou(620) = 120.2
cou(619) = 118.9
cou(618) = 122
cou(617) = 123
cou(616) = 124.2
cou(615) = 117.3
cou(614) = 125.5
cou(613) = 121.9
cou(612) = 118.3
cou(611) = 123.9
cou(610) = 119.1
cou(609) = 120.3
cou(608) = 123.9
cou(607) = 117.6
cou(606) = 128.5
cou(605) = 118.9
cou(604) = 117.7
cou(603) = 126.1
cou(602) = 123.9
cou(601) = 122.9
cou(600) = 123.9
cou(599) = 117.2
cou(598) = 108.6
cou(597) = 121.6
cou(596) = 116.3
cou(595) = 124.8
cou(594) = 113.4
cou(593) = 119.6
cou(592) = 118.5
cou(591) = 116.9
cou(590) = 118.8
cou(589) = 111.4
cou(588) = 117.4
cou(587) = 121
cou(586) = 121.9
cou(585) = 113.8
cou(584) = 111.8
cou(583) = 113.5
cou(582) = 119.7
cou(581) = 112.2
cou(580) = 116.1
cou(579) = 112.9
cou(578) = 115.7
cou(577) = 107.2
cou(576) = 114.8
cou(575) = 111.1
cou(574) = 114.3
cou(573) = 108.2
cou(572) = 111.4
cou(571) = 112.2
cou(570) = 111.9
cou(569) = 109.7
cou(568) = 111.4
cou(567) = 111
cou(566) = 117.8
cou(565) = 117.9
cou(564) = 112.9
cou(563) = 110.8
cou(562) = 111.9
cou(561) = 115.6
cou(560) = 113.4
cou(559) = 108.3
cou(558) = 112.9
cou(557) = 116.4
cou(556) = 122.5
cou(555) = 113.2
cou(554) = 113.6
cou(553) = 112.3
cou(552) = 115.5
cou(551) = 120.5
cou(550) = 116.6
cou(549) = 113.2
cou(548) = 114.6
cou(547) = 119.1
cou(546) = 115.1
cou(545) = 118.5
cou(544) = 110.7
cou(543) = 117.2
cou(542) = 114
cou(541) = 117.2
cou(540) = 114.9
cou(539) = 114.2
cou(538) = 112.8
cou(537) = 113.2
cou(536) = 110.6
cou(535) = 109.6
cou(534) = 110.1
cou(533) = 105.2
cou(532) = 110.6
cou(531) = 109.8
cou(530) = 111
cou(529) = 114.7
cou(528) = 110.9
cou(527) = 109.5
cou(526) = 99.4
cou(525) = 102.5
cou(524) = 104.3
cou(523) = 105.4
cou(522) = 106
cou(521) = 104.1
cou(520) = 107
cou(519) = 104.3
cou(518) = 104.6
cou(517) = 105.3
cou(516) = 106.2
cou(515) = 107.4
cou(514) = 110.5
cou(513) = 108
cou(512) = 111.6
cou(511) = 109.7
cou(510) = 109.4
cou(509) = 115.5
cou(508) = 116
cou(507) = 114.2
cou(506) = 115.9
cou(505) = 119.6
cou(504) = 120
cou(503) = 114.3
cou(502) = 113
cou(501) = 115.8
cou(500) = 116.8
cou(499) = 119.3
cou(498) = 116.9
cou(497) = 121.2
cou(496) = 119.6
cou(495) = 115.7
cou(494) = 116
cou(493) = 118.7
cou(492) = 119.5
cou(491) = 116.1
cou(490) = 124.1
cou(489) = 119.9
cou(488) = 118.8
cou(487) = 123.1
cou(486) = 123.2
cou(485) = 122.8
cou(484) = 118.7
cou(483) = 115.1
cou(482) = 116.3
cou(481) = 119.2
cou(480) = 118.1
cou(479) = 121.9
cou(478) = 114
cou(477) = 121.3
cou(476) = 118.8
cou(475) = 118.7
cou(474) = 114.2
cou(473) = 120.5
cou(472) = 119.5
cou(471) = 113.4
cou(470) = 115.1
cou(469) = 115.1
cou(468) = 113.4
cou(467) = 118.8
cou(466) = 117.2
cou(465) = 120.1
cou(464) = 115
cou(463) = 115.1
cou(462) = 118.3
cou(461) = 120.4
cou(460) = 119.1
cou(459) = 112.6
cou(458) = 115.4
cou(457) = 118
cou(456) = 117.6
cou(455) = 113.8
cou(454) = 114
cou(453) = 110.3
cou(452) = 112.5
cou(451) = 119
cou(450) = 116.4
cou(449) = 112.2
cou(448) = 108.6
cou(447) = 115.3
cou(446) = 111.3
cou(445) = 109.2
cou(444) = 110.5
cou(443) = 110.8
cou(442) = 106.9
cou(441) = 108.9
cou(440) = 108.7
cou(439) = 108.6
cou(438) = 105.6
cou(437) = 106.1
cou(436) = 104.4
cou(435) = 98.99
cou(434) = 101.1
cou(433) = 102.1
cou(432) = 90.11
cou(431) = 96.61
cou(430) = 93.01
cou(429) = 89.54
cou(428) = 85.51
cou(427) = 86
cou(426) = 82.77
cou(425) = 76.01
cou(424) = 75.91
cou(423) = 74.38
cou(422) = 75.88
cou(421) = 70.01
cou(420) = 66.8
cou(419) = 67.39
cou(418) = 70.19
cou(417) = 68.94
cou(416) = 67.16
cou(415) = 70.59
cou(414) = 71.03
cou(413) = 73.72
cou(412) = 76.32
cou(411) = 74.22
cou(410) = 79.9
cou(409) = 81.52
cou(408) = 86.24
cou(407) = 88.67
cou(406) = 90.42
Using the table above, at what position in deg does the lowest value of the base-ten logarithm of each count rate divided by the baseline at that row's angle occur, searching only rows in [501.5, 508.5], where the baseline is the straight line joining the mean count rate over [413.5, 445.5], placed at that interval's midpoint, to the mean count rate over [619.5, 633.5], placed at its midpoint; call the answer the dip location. 502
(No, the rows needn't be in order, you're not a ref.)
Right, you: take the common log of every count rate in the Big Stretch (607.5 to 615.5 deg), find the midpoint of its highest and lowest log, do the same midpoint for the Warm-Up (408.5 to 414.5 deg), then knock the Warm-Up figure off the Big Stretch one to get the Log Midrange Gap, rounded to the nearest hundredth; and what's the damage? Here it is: 0.20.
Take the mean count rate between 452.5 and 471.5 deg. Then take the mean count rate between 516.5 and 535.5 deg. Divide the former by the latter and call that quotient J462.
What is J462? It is 1.08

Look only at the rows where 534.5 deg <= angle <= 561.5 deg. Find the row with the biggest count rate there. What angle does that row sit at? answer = 556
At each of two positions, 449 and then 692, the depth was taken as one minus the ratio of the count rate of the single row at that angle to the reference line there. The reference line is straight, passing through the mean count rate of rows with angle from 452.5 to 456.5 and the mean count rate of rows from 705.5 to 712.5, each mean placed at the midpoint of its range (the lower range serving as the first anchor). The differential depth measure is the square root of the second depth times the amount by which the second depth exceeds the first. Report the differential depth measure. 0.042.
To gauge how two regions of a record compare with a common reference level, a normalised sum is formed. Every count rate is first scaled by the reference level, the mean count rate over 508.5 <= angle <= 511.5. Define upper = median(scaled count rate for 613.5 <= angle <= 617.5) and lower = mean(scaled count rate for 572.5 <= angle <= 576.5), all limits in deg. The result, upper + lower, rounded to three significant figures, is 2.11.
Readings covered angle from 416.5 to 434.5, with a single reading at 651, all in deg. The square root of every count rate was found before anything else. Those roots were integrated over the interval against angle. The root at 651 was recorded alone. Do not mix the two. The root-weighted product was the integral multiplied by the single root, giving 1858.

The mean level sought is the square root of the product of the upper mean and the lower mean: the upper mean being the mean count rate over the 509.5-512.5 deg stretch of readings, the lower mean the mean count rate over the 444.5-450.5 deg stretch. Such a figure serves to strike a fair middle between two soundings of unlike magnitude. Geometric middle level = 111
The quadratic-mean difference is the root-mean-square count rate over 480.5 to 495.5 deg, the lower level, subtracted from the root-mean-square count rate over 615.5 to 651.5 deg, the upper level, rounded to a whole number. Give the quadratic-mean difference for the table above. 8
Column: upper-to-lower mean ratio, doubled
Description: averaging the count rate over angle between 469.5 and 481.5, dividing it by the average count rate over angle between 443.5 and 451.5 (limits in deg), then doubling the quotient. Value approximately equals 2.1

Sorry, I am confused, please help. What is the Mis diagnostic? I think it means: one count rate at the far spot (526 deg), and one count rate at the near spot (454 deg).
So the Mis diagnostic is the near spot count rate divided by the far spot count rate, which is 1.15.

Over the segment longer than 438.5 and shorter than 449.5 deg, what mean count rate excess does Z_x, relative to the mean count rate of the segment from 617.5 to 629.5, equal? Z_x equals -15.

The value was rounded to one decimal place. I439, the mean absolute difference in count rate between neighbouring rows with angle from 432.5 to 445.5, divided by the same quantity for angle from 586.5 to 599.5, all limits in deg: 0.3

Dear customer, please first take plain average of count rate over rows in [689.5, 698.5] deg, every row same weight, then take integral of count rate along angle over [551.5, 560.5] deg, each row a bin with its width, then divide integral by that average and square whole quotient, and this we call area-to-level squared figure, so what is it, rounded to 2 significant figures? 61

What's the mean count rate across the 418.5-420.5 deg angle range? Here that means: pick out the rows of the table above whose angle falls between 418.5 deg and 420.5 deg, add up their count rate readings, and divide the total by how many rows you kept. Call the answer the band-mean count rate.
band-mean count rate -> 67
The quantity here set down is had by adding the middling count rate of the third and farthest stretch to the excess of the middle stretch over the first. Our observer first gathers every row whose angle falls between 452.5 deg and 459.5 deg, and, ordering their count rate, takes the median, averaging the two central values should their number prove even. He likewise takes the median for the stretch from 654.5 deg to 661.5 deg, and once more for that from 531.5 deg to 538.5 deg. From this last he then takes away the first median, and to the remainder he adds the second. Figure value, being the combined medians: 129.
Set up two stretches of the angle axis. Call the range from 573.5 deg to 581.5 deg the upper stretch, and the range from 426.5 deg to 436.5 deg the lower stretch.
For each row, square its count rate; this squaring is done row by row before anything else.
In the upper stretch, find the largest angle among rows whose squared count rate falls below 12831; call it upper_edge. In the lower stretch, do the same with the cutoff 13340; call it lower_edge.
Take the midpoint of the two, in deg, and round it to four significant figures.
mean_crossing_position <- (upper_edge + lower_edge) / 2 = 508.5 deg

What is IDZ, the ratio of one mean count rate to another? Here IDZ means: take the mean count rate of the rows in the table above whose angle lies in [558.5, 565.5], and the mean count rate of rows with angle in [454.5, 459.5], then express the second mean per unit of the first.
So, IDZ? 1.02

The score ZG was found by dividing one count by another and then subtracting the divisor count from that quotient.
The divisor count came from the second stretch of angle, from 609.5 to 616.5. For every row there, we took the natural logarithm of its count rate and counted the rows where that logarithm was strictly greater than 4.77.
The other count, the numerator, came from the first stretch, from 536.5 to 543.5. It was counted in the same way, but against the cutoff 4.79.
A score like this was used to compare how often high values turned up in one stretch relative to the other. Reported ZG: -6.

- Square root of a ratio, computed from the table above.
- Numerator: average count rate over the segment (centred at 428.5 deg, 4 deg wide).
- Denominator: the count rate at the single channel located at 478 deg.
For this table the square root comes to 0.881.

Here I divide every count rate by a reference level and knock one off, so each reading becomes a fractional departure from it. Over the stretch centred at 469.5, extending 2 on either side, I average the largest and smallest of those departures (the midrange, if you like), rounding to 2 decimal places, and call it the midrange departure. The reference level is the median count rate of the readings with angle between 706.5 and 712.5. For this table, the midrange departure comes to -0.14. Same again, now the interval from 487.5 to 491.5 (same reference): -0.10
